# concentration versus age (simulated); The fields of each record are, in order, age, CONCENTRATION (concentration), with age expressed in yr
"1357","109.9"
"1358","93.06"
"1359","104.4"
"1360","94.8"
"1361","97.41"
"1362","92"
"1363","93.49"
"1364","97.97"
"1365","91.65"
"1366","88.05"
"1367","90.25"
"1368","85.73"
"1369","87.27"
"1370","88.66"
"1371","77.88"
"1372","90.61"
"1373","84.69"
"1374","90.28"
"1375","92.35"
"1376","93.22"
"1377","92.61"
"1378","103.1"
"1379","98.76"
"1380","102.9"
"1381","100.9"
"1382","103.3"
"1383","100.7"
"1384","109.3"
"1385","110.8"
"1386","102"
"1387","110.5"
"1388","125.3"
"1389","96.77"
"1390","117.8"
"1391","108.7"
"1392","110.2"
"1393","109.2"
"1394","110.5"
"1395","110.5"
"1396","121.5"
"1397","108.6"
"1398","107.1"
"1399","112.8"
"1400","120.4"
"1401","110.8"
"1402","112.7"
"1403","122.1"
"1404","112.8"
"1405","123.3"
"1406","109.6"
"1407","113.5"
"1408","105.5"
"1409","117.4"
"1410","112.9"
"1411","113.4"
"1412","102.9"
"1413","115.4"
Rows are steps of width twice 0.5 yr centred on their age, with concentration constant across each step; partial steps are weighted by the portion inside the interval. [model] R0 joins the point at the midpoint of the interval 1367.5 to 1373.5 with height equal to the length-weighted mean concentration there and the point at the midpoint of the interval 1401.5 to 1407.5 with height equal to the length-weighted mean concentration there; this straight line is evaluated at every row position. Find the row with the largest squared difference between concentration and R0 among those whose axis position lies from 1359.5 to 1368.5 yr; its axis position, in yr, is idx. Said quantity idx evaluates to 1361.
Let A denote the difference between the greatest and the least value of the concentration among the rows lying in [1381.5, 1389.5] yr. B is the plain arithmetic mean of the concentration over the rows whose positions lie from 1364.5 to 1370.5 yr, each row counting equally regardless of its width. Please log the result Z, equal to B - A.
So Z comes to 60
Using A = 28.5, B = 89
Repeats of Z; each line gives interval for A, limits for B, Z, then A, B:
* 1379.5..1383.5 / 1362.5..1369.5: 88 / 2.6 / 91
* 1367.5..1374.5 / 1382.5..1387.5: 94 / 12.7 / 107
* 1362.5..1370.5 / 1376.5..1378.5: 86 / 12.2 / 98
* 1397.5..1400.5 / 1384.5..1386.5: 93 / 13.3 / 106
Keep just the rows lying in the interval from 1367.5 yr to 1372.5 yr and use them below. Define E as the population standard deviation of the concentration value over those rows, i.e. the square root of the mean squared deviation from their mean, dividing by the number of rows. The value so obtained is 4.4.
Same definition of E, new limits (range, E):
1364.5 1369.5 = 2.1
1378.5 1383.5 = 1.6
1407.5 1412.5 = 5.4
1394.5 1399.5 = 5.1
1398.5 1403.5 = 4.6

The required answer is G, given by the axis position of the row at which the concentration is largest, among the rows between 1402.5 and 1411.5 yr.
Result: 1405 yr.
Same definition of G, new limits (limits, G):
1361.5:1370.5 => 1364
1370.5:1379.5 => 1378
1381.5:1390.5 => 1388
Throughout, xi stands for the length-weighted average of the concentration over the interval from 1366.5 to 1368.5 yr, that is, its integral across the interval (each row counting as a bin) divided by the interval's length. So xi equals 88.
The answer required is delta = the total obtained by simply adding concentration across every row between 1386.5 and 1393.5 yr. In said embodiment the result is 778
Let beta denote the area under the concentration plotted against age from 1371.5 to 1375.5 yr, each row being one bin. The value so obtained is 358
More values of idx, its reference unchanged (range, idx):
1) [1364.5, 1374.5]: 1365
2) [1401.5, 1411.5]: 1408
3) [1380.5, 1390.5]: 1388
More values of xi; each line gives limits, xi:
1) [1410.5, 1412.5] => 108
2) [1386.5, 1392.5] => 112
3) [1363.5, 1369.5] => 90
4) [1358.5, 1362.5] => 97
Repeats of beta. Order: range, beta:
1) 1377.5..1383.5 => 610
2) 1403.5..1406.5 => 346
